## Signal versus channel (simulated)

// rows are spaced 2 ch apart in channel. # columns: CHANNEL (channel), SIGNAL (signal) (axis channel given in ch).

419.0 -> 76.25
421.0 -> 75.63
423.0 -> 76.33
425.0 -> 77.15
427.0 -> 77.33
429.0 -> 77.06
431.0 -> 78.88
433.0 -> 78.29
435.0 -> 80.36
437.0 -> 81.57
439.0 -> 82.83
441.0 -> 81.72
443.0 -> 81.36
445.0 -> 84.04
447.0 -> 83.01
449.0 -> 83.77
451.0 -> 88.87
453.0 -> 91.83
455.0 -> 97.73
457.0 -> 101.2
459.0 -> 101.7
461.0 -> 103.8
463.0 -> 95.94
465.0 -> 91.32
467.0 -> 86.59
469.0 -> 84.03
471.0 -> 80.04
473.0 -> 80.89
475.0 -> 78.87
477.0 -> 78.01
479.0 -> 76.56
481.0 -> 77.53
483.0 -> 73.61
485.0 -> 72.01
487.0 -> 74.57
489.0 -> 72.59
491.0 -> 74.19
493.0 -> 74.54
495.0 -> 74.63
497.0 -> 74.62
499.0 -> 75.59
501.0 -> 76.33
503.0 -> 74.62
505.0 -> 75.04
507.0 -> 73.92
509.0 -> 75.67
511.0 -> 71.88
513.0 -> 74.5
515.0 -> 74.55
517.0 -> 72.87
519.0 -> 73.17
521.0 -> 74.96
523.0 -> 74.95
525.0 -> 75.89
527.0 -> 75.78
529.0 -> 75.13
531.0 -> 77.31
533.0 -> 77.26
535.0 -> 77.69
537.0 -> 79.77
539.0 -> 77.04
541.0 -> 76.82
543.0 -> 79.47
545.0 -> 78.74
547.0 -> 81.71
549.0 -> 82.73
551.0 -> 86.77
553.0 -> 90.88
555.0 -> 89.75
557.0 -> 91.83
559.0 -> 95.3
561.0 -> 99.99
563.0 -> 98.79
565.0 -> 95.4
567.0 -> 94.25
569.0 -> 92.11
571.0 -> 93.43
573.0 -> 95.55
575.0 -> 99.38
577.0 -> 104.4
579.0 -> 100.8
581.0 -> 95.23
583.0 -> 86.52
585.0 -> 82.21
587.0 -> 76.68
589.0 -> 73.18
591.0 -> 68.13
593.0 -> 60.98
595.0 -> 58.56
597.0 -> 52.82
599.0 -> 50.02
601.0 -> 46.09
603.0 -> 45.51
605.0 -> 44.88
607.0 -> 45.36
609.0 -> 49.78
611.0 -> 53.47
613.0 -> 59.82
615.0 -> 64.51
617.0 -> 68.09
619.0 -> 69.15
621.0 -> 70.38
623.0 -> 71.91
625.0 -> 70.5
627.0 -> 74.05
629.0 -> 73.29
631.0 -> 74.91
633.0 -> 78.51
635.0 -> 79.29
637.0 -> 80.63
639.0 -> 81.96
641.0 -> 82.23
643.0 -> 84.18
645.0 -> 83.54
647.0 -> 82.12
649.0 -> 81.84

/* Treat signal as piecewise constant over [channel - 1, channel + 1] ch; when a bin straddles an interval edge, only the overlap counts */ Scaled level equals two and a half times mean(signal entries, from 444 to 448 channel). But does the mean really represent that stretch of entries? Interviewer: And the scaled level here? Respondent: 209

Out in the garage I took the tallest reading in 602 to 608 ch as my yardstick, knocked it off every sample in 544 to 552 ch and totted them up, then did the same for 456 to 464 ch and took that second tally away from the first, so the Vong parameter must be -73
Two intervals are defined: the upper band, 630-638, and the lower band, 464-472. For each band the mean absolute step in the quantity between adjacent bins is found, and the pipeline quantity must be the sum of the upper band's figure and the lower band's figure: 5.7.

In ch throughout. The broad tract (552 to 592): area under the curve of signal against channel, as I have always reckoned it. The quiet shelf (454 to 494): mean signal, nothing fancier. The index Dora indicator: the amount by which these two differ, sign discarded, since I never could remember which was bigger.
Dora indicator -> 3564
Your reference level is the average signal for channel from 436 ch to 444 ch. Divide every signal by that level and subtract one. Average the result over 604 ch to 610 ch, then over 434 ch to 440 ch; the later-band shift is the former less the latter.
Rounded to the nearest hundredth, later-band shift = -0.43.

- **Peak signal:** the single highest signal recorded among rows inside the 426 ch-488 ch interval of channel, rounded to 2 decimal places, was 103.80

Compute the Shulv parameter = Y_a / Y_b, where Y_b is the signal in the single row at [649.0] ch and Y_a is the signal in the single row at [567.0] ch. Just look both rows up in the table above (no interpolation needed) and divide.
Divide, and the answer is 1.15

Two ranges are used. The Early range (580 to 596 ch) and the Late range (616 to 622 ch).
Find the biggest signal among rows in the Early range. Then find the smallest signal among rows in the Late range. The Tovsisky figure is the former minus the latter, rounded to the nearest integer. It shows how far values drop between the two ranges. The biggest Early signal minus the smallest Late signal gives 27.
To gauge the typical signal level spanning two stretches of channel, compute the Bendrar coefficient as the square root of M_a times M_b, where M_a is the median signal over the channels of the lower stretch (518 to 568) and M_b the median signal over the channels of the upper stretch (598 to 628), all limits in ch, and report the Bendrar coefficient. 69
